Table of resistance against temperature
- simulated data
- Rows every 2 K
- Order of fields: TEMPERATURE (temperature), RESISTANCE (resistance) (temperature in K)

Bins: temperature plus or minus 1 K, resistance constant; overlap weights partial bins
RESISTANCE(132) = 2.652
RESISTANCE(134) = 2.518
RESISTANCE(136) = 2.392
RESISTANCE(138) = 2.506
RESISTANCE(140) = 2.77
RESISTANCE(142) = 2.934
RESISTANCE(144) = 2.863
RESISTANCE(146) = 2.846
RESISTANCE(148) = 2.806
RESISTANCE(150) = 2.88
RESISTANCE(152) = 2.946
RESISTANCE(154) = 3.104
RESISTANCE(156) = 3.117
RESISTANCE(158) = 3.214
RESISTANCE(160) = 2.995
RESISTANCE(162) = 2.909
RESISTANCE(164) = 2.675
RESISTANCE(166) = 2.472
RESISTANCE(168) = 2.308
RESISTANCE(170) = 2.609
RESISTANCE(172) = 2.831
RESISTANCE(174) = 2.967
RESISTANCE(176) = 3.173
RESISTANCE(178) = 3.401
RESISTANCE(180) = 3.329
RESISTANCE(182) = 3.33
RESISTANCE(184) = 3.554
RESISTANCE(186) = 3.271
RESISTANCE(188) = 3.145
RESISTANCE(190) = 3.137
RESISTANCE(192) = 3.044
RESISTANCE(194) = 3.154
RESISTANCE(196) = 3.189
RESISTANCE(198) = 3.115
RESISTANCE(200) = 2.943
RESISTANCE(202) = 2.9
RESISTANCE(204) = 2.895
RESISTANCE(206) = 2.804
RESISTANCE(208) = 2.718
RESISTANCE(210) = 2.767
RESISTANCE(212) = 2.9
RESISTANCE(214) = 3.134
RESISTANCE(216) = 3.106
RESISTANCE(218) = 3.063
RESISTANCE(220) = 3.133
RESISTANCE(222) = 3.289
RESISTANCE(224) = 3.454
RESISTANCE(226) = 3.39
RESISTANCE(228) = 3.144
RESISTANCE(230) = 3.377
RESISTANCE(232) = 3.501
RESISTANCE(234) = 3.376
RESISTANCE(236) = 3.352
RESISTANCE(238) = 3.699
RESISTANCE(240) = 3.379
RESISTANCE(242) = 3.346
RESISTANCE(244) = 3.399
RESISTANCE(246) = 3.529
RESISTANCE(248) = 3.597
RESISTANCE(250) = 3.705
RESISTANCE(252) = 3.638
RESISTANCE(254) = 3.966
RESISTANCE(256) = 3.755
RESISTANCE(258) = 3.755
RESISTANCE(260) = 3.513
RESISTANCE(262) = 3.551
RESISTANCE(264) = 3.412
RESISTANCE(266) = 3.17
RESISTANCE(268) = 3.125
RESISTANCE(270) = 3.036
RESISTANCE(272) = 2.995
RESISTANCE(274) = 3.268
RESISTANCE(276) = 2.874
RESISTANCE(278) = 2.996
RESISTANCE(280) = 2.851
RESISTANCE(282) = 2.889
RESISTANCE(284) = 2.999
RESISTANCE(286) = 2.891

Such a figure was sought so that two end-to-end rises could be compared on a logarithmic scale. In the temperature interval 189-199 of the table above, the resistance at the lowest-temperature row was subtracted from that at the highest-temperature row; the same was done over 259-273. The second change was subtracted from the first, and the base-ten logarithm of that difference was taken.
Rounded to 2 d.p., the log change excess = -0.30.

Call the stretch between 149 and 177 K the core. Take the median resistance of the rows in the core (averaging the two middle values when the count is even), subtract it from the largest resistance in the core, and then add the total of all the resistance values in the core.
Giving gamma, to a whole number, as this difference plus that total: 40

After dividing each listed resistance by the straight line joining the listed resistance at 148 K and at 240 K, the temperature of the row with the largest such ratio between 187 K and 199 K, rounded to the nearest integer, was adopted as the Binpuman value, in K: 188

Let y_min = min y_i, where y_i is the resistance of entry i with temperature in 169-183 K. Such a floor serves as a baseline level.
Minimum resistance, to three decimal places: 2.609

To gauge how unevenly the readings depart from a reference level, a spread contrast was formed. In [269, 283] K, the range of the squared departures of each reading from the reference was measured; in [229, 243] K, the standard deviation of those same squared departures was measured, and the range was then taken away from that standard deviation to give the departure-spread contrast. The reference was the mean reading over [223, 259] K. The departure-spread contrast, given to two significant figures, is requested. -0.37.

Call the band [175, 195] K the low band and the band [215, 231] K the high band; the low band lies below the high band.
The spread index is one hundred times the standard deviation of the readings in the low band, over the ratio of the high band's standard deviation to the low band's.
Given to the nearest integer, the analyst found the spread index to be 15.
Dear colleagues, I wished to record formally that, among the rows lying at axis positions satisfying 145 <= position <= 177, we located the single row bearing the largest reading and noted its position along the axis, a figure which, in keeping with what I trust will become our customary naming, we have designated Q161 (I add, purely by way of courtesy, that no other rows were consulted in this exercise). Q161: 158 K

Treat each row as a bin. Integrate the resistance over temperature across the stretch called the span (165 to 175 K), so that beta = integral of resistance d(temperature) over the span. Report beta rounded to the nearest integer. 26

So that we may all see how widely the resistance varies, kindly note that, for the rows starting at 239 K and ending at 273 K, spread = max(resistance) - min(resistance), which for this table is 1.0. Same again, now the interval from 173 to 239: 1.0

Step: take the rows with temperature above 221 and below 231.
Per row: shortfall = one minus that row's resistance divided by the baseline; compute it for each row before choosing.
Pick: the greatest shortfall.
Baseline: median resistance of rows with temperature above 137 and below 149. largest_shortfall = -0.113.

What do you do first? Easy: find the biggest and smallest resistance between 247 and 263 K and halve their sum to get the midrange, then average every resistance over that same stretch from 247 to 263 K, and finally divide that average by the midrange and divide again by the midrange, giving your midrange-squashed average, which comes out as 0.26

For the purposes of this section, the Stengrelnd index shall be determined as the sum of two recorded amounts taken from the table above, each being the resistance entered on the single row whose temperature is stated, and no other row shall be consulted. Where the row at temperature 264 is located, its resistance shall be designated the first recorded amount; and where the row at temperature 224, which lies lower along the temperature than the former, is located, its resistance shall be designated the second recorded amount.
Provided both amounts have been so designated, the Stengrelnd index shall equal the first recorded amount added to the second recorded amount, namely 6.87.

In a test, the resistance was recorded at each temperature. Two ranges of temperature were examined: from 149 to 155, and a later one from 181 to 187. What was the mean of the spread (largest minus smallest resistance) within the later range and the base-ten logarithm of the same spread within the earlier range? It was -0.18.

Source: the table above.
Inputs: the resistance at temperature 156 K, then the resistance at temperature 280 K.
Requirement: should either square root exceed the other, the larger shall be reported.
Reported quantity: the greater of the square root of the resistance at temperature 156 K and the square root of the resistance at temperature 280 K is 1.77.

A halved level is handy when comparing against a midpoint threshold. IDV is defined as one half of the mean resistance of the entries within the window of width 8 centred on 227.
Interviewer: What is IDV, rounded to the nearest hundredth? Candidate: 1.67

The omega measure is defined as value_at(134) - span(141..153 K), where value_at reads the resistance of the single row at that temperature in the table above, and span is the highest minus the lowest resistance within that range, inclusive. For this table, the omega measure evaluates 2.38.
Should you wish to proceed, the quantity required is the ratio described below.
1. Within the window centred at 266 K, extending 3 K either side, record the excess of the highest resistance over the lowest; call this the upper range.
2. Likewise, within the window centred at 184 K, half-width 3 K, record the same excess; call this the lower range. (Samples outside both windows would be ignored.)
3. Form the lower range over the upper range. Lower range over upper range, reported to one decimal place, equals 1.0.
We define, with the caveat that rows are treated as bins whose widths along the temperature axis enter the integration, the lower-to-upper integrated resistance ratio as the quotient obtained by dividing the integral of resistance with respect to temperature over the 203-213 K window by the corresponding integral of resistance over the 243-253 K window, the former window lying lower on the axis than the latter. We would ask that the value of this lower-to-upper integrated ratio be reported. 0.79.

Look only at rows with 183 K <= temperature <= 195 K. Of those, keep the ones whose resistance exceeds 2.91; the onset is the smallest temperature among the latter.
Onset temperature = 184 K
